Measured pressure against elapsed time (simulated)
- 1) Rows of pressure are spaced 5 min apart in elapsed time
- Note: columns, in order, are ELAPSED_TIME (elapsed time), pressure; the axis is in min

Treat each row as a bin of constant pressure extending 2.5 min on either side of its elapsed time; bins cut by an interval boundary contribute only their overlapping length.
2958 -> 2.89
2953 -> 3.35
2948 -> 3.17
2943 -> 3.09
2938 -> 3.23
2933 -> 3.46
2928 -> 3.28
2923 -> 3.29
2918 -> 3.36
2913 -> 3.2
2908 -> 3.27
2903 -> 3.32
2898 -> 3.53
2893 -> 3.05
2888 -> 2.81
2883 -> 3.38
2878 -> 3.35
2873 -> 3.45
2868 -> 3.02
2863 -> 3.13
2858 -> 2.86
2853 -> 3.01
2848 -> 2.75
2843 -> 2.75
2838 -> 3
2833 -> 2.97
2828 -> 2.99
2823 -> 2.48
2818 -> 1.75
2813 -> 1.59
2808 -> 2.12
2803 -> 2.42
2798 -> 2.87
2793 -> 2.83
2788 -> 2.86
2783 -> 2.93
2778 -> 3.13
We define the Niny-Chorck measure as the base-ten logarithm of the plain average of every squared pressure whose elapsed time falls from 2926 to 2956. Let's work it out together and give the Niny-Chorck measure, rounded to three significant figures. 1.03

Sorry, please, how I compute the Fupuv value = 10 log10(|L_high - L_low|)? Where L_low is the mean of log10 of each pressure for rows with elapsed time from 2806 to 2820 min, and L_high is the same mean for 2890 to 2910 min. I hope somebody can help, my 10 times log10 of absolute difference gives -6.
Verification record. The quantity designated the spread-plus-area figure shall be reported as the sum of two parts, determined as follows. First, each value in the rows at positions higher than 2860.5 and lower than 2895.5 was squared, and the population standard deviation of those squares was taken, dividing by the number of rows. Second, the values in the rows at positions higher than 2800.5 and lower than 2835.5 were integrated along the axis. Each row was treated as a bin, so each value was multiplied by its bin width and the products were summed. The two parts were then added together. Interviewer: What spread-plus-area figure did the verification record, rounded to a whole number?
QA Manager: 83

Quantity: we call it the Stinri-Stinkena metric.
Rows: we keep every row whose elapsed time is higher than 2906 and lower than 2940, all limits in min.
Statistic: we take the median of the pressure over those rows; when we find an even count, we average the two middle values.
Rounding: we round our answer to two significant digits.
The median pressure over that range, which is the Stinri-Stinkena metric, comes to 3.3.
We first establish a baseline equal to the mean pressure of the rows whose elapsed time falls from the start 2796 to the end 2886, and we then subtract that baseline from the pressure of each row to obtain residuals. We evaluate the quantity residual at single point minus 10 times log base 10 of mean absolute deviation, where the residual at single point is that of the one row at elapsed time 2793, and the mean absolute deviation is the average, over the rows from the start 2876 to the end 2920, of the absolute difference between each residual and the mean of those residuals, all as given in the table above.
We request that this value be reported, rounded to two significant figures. 8.2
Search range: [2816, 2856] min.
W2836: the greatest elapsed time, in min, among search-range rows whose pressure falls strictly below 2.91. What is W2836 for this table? 2848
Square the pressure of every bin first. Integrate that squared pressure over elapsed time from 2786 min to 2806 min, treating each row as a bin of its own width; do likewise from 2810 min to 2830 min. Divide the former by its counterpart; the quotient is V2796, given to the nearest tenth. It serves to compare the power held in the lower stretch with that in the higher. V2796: 1.5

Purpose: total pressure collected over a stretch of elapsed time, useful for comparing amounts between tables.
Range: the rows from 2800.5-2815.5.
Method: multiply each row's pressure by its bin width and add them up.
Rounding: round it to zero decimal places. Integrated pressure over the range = 31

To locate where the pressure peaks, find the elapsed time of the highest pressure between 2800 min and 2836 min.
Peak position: 2828 min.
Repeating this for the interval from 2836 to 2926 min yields 2898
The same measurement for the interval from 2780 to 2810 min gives 2783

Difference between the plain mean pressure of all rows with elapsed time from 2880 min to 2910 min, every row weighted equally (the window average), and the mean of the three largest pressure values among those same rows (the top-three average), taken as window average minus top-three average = -0.18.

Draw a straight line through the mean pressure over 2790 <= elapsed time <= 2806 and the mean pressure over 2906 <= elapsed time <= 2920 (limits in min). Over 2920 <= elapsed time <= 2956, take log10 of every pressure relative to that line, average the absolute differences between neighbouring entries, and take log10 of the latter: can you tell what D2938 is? -1.74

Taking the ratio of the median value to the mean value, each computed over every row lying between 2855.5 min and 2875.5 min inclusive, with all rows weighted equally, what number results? 0.99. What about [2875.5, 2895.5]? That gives 1.02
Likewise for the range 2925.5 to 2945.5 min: 1.00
